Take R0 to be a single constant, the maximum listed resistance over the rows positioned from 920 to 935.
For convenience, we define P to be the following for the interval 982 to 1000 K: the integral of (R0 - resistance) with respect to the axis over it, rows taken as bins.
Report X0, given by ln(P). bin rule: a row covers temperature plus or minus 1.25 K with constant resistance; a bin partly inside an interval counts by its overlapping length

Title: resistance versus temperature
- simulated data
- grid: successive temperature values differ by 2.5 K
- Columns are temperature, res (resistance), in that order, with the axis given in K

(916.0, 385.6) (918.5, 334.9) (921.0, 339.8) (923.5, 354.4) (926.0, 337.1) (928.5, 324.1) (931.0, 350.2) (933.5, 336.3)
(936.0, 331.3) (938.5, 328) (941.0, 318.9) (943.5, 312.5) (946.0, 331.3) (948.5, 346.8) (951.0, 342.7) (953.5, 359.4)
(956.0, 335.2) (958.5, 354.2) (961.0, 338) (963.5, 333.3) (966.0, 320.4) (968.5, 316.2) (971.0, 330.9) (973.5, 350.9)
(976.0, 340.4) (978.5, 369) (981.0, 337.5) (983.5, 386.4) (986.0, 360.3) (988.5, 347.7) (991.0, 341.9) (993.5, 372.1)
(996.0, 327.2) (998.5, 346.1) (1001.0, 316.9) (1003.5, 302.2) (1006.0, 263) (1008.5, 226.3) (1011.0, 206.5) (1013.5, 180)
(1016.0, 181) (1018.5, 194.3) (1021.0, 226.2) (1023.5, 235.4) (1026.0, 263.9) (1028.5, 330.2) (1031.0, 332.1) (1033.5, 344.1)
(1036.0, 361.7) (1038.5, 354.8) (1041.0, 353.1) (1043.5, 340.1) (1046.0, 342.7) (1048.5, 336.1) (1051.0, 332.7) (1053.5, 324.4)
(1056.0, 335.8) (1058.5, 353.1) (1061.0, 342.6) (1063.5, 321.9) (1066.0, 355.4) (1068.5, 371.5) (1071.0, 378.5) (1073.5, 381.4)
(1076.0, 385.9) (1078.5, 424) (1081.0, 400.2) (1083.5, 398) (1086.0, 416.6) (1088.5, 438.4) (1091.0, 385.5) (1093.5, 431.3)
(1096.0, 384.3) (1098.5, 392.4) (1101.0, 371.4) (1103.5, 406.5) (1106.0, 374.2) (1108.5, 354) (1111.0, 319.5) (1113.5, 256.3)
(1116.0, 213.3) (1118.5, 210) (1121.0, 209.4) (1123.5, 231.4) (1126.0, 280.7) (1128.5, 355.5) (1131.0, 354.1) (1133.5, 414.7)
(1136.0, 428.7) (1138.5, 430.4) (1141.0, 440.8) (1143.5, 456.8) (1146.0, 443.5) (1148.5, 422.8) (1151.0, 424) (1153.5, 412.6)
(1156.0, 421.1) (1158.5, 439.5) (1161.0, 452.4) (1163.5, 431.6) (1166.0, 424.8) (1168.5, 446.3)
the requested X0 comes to 2.4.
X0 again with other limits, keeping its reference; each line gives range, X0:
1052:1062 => 5.1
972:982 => 3.9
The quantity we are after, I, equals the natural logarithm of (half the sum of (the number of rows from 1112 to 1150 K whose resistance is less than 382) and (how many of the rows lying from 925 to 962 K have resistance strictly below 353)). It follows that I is 2.35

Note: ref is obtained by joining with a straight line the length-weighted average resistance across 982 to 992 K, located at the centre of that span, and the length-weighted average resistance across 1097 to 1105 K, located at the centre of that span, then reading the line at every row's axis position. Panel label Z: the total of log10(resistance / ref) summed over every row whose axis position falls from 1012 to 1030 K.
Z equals -1.49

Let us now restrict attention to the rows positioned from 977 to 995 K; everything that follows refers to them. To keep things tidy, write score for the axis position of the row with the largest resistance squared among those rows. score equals 983.5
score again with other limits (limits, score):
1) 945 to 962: 953.5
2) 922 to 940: 923.5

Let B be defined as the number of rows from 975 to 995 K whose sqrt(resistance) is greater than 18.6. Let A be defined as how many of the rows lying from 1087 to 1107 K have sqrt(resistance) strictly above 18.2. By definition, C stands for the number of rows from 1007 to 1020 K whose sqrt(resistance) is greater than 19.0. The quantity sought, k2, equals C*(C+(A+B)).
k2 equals 0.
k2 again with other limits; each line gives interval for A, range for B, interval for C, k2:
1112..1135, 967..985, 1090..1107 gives 91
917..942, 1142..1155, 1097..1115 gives 64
